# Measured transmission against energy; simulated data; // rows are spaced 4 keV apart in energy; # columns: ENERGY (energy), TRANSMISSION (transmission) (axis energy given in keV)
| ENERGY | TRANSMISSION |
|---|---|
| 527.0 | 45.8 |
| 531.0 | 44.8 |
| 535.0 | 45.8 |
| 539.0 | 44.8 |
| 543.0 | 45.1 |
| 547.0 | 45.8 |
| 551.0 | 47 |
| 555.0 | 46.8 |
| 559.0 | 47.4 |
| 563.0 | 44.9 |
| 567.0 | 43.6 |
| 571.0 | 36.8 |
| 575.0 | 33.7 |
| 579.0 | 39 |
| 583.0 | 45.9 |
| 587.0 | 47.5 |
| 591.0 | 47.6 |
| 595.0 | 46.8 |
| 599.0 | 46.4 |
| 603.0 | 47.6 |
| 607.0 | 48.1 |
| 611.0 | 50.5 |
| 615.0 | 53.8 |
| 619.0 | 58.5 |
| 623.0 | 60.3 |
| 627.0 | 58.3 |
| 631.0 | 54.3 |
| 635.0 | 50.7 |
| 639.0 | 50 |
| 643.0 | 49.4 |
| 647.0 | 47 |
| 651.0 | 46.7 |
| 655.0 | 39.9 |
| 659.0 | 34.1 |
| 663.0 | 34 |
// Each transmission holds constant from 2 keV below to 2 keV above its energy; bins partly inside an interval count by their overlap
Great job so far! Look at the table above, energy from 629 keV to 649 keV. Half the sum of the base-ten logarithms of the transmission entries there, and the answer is 4.3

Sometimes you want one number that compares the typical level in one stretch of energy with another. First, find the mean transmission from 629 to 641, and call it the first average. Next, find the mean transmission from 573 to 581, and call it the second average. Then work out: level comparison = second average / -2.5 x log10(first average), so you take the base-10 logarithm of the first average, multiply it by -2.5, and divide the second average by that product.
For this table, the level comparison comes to -8.5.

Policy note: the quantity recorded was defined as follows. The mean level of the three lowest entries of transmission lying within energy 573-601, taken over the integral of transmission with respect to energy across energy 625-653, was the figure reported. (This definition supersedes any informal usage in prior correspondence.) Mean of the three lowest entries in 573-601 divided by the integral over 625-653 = 0.028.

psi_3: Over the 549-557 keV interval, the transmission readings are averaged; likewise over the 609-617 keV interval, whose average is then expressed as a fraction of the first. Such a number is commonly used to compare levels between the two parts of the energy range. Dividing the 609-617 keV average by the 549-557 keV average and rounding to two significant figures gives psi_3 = 1.1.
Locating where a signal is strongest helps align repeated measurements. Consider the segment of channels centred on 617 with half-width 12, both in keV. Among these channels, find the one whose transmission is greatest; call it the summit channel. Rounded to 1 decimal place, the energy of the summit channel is 623.0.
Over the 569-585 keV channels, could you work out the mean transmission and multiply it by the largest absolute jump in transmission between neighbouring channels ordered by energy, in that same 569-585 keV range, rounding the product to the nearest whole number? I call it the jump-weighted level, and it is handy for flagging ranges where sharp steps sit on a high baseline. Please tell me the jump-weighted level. 268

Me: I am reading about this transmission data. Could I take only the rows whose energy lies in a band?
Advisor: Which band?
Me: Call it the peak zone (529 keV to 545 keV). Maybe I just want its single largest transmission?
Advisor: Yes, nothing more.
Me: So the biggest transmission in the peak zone 45.8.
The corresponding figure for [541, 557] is 47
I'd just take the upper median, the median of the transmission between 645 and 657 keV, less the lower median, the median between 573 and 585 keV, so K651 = 7.7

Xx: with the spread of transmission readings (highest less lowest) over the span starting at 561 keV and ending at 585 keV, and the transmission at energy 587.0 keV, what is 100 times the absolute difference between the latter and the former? 3530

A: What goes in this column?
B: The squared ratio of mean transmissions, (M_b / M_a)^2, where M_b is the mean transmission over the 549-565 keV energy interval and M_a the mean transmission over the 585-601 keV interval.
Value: 1.0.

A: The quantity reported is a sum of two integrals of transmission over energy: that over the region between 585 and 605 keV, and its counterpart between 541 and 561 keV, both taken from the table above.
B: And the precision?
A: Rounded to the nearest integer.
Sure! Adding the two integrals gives 1872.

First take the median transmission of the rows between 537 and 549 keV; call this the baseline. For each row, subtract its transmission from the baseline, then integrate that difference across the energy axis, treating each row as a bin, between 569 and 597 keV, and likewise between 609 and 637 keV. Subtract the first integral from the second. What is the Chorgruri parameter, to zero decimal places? -356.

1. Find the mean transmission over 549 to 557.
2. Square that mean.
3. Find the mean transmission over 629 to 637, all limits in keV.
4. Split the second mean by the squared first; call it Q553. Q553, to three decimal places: 0.024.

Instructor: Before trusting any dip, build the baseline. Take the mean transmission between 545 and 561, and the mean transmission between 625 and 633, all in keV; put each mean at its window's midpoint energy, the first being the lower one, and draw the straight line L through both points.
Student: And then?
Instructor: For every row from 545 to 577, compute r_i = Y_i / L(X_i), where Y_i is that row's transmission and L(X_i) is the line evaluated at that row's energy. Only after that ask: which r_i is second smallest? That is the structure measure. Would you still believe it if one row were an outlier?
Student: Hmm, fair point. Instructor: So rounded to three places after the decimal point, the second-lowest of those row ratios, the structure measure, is 0.751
